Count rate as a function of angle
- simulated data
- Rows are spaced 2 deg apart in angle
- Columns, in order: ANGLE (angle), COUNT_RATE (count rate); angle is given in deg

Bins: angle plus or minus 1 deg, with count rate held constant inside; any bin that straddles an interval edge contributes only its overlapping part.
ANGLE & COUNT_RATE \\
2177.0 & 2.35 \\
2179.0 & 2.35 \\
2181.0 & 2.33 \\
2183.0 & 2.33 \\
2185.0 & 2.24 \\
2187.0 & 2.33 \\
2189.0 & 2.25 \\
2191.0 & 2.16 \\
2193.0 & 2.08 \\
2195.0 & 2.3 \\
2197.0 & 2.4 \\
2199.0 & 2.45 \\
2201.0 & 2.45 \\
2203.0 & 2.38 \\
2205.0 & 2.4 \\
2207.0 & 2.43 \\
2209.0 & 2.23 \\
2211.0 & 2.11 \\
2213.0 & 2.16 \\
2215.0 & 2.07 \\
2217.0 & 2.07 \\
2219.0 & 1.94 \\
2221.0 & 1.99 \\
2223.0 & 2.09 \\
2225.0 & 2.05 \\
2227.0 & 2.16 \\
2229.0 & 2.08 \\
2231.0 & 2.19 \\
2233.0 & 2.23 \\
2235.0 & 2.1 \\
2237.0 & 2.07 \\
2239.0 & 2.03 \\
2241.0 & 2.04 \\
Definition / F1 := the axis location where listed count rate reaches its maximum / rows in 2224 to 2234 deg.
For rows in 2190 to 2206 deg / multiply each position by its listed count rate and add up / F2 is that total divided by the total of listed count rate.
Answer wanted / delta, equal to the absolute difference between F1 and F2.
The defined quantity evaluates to 34.8 deg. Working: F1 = 2233.0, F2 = 2198.2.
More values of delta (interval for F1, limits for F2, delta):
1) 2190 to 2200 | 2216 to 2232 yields 25.1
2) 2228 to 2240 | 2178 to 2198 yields 45.1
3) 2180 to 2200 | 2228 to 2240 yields 34.9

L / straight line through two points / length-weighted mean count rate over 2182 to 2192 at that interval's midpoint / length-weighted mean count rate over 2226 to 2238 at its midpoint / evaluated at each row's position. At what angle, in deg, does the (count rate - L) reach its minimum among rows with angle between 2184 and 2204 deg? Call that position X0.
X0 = 2193.0 deg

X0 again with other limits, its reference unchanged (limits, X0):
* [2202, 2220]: 2219.0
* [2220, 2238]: 2221.0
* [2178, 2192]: 2191.0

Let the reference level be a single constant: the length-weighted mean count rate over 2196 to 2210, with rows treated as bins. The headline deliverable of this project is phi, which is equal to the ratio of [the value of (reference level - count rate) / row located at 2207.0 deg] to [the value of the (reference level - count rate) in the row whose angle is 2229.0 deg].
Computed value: -0.1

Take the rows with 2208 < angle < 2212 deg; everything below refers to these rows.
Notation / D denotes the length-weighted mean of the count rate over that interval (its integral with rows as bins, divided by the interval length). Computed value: 2.17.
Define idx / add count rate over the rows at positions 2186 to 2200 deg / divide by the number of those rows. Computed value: 2.28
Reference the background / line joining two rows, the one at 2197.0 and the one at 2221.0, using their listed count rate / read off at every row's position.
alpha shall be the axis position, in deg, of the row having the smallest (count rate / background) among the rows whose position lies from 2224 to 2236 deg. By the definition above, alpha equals 2225.0 deg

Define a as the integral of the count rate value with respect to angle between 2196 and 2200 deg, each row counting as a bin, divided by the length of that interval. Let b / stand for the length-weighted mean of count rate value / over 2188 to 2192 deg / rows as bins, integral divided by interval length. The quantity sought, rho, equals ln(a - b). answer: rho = -1.51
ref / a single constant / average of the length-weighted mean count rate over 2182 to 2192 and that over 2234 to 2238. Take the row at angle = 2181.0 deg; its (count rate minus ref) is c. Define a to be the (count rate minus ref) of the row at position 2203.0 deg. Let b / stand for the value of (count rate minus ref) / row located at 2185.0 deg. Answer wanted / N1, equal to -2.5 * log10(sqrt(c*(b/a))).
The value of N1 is 1.6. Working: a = 0.21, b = 0.07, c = 0.16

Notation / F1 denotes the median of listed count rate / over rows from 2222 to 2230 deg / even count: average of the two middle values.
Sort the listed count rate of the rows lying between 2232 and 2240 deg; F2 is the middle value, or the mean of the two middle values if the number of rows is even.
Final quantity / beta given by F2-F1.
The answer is 0.0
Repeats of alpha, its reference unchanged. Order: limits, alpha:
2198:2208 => 2199.0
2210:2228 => 2219.0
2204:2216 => 2211.0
